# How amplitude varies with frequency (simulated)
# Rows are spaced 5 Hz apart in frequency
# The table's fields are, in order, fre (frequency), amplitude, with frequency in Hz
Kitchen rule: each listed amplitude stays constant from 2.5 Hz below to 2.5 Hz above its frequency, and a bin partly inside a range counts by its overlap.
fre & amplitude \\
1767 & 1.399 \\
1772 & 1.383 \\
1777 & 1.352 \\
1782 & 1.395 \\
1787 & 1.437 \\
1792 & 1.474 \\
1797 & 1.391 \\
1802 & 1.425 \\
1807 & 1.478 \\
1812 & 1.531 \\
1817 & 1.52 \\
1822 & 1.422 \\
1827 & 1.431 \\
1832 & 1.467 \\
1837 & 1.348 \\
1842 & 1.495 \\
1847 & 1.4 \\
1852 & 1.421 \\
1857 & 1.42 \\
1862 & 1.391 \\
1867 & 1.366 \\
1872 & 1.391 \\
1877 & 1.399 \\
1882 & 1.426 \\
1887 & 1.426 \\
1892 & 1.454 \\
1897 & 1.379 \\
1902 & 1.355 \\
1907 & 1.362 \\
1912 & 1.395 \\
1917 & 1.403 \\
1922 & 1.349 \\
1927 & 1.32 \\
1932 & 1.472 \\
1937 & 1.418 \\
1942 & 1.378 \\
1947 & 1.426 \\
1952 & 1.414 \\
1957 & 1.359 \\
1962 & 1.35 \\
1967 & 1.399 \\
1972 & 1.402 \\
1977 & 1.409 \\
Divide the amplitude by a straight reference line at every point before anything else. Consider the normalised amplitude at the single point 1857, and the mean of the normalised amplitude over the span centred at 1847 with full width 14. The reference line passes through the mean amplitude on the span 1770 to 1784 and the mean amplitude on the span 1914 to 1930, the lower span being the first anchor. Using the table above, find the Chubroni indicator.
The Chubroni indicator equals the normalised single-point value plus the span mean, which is 2.09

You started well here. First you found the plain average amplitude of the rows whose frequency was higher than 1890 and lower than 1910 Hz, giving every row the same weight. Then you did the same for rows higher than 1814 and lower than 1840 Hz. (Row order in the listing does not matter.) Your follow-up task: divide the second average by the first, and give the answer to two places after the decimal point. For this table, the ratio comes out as 1.04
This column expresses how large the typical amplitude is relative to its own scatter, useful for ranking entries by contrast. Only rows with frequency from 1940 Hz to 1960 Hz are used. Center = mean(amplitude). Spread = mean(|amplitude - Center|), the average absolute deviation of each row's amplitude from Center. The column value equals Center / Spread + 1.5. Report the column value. 56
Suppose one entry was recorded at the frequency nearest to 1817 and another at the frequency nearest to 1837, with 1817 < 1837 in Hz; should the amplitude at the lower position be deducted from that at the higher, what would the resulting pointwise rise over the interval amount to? -0.17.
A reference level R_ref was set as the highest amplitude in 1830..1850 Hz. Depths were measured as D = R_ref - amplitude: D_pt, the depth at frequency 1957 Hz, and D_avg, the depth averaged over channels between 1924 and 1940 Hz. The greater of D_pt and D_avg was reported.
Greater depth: 0.14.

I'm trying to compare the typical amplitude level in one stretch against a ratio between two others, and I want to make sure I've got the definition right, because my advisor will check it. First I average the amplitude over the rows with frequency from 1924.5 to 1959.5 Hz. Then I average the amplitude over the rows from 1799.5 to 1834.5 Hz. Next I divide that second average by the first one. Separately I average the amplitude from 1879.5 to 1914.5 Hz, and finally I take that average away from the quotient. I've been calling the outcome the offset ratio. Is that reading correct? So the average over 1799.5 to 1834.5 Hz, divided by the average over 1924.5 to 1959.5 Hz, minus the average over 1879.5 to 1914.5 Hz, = -0.35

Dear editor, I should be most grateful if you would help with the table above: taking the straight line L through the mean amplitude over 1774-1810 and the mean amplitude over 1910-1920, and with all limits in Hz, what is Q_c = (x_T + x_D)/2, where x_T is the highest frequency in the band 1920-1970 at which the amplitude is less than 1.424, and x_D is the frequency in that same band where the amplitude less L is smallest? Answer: 1947 Hz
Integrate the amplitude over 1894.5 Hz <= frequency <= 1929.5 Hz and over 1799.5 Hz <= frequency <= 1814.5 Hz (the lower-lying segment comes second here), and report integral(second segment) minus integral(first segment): -26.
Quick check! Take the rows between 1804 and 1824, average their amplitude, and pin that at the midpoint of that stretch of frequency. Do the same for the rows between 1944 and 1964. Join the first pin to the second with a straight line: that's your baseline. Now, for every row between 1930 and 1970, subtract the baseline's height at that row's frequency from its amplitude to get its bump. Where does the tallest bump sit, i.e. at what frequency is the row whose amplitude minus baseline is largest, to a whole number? 1932 Hz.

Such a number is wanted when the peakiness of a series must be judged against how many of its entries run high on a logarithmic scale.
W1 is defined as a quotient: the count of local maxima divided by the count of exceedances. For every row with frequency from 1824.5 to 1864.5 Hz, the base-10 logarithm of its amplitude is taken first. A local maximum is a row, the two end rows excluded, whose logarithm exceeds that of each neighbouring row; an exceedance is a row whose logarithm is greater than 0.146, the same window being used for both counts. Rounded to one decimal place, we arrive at 0.5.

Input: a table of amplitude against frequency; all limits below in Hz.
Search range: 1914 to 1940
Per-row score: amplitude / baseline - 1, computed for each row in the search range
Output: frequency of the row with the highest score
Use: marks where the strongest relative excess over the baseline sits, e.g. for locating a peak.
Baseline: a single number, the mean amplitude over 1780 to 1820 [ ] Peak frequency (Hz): 1932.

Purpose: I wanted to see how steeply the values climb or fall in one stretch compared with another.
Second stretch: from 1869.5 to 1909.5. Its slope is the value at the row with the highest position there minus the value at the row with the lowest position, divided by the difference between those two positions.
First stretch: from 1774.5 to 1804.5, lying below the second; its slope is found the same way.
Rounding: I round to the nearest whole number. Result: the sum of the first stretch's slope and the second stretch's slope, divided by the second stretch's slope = -3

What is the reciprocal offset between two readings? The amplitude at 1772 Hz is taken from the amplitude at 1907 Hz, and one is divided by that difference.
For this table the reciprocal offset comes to -48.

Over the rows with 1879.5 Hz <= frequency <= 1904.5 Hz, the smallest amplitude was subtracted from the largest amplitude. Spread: 0.099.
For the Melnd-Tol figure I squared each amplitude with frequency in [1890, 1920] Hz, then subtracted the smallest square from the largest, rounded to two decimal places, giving 0.28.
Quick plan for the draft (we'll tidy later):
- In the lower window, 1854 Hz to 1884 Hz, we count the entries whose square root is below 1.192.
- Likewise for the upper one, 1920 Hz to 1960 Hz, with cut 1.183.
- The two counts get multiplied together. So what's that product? 20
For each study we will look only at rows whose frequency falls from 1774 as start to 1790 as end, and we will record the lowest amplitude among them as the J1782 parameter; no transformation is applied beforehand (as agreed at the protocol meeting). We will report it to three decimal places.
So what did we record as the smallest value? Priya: 1.352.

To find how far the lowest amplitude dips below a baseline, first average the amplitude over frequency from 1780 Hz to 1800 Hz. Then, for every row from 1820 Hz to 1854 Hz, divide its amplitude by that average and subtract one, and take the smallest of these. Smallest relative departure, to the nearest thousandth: -0.054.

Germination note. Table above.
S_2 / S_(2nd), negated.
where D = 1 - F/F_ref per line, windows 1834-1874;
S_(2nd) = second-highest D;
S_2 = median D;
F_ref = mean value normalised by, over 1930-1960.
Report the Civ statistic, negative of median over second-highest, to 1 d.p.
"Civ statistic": -0.3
